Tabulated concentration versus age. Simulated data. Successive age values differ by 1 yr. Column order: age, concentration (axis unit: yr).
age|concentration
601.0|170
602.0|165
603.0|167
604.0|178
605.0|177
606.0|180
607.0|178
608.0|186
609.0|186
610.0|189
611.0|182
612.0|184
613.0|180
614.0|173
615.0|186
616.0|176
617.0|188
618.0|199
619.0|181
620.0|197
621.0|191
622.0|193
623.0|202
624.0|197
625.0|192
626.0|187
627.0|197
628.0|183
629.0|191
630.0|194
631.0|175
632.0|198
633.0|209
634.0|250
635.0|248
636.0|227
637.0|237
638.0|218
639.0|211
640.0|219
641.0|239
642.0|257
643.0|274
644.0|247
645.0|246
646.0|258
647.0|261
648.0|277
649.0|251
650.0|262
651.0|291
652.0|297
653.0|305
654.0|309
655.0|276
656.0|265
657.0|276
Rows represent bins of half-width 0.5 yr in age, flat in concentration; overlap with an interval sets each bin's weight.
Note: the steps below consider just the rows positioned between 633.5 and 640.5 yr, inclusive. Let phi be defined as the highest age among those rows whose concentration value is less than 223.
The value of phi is 640.0 yr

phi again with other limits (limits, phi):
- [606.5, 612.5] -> 612.0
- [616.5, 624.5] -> 624.0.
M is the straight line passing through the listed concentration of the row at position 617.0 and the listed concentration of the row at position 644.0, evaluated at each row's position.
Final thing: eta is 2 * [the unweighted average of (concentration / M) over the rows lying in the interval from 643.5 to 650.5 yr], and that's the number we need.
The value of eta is 2.03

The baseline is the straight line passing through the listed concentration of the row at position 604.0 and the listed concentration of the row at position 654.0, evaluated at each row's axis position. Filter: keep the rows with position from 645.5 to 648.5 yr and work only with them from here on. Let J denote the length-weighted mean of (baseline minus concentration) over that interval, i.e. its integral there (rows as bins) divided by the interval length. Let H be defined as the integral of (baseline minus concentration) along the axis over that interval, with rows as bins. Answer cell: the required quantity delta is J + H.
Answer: 101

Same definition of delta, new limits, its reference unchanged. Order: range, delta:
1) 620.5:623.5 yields 119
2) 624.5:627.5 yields 175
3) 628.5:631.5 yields 238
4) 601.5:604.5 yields 22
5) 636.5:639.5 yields 180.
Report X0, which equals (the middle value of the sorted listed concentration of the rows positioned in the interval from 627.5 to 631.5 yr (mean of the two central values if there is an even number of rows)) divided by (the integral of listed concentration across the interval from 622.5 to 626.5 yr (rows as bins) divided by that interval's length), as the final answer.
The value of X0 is 0.96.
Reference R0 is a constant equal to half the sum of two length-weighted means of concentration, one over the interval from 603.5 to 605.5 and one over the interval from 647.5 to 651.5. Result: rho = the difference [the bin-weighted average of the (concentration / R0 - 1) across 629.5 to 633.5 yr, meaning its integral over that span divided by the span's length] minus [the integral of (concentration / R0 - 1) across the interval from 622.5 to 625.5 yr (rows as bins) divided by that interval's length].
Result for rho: -0.01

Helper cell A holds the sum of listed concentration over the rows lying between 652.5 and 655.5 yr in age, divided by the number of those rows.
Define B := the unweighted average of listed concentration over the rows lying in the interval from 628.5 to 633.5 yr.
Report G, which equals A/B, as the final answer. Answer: 1.5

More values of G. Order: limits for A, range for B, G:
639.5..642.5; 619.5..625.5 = 1.2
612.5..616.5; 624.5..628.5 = 0.9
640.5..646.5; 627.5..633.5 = 1.3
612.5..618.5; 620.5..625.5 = 0.9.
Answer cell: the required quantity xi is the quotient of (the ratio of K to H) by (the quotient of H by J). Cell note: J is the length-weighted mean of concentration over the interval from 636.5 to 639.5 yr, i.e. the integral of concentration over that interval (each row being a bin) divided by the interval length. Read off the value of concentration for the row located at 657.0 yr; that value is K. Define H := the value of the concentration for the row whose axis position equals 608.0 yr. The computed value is 1.8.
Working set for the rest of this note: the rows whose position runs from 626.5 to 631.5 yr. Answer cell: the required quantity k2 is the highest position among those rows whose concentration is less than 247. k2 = 631.0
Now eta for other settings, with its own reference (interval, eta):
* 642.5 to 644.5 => 2.12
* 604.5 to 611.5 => 2.17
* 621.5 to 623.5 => 1.97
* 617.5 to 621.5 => 1.99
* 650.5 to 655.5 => 2.22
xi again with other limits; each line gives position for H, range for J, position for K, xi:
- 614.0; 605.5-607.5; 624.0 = 1.2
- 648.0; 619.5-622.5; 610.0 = 0.5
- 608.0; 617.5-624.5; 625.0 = 1.1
